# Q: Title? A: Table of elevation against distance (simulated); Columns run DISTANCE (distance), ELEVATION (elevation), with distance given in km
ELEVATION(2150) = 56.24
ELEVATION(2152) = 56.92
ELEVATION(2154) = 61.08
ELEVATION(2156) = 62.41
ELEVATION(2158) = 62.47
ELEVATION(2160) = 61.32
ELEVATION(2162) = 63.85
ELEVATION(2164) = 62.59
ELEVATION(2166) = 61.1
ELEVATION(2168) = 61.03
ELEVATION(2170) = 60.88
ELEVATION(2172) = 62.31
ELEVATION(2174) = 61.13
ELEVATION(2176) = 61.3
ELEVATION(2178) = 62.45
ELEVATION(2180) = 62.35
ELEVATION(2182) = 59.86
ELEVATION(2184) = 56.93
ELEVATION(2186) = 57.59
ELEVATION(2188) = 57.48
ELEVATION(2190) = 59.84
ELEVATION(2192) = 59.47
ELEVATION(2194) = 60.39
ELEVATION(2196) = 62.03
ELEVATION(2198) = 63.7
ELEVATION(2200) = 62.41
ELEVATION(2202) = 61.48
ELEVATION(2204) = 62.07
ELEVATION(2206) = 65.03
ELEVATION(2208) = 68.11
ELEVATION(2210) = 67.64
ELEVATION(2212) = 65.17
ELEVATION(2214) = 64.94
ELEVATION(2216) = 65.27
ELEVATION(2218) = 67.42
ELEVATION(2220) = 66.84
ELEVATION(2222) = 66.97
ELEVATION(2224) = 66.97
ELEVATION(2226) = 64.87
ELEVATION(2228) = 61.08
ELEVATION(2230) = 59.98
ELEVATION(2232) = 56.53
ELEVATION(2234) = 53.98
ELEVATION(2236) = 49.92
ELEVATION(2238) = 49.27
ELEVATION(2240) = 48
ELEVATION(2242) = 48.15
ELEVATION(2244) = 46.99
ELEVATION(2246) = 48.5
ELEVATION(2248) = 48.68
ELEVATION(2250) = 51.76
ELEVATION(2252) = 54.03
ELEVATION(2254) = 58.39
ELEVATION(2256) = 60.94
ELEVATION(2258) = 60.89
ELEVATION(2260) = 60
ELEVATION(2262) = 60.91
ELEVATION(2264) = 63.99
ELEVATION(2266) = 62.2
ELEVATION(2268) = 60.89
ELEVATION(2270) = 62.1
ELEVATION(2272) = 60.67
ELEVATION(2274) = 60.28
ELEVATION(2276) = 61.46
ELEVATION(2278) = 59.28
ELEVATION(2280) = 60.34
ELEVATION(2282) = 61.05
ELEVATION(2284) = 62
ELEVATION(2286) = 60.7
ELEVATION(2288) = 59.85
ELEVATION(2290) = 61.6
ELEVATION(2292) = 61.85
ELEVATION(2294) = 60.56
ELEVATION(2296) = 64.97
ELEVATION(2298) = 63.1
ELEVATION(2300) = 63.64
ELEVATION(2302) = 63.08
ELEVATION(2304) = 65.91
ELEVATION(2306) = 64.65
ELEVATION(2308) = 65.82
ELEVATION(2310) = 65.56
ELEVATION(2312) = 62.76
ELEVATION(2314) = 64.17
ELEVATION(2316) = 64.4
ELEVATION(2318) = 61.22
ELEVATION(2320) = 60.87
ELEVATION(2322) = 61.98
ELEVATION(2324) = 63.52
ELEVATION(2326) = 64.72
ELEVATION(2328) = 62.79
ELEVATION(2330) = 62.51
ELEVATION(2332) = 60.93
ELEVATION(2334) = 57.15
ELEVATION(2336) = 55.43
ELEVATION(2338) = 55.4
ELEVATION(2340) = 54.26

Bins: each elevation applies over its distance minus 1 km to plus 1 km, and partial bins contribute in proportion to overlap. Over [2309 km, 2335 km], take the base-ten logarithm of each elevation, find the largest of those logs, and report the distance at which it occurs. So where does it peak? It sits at 2310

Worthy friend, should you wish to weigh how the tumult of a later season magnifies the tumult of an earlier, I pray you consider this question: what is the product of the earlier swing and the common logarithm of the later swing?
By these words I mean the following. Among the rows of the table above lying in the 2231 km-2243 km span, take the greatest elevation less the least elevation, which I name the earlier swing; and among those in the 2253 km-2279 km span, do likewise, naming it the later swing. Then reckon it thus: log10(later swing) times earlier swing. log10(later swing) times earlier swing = 6.4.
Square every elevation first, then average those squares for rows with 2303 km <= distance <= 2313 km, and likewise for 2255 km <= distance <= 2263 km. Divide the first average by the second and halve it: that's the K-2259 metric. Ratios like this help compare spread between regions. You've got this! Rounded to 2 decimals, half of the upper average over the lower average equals 0.57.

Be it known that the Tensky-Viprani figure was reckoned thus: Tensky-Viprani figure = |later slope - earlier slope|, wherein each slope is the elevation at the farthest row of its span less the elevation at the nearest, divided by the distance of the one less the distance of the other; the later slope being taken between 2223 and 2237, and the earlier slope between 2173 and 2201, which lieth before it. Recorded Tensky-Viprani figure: 1.47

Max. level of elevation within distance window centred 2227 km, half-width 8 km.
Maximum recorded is 66.97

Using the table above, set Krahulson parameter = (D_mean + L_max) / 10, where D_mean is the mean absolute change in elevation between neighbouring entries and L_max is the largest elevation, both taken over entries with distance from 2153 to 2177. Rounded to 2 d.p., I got 6.48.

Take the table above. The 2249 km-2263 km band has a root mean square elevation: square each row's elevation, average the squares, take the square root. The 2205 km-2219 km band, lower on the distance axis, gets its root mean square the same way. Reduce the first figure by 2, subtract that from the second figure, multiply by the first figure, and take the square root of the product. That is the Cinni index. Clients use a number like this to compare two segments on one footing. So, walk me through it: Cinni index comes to 24.1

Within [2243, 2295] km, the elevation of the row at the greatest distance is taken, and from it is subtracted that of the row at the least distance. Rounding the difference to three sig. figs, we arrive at 13.6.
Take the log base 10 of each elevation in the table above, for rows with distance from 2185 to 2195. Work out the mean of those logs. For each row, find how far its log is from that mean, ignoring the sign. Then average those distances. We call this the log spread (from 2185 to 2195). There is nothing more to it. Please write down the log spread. 0.008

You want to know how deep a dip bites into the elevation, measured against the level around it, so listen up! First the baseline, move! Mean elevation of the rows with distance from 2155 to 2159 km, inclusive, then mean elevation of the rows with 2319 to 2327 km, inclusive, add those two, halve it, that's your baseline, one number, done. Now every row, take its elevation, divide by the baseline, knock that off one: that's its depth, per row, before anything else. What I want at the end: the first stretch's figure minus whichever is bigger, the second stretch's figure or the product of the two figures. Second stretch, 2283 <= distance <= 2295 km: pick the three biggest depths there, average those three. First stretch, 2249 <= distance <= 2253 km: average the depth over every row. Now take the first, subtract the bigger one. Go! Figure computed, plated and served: 0.12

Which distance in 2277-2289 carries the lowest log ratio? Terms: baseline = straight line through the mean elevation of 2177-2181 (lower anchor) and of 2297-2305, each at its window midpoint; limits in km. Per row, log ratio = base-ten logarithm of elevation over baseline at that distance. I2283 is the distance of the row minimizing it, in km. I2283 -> 2278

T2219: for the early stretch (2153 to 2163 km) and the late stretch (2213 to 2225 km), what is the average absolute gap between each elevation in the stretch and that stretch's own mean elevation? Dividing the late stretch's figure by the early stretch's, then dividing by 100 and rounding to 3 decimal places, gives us 0.011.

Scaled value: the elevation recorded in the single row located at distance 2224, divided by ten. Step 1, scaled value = 6.7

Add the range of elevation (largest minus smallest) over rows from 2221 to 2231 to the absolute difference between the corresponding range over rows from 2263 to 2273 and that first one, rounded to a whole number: 11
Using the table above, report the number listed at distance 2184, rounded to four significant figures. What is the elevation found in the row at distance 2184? 56.93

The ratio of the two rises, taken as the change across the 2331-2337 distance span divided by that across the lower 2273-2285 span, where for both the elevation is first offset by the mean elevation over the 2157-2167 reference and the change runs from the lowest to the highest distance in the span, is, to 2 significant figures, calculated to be -3.2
